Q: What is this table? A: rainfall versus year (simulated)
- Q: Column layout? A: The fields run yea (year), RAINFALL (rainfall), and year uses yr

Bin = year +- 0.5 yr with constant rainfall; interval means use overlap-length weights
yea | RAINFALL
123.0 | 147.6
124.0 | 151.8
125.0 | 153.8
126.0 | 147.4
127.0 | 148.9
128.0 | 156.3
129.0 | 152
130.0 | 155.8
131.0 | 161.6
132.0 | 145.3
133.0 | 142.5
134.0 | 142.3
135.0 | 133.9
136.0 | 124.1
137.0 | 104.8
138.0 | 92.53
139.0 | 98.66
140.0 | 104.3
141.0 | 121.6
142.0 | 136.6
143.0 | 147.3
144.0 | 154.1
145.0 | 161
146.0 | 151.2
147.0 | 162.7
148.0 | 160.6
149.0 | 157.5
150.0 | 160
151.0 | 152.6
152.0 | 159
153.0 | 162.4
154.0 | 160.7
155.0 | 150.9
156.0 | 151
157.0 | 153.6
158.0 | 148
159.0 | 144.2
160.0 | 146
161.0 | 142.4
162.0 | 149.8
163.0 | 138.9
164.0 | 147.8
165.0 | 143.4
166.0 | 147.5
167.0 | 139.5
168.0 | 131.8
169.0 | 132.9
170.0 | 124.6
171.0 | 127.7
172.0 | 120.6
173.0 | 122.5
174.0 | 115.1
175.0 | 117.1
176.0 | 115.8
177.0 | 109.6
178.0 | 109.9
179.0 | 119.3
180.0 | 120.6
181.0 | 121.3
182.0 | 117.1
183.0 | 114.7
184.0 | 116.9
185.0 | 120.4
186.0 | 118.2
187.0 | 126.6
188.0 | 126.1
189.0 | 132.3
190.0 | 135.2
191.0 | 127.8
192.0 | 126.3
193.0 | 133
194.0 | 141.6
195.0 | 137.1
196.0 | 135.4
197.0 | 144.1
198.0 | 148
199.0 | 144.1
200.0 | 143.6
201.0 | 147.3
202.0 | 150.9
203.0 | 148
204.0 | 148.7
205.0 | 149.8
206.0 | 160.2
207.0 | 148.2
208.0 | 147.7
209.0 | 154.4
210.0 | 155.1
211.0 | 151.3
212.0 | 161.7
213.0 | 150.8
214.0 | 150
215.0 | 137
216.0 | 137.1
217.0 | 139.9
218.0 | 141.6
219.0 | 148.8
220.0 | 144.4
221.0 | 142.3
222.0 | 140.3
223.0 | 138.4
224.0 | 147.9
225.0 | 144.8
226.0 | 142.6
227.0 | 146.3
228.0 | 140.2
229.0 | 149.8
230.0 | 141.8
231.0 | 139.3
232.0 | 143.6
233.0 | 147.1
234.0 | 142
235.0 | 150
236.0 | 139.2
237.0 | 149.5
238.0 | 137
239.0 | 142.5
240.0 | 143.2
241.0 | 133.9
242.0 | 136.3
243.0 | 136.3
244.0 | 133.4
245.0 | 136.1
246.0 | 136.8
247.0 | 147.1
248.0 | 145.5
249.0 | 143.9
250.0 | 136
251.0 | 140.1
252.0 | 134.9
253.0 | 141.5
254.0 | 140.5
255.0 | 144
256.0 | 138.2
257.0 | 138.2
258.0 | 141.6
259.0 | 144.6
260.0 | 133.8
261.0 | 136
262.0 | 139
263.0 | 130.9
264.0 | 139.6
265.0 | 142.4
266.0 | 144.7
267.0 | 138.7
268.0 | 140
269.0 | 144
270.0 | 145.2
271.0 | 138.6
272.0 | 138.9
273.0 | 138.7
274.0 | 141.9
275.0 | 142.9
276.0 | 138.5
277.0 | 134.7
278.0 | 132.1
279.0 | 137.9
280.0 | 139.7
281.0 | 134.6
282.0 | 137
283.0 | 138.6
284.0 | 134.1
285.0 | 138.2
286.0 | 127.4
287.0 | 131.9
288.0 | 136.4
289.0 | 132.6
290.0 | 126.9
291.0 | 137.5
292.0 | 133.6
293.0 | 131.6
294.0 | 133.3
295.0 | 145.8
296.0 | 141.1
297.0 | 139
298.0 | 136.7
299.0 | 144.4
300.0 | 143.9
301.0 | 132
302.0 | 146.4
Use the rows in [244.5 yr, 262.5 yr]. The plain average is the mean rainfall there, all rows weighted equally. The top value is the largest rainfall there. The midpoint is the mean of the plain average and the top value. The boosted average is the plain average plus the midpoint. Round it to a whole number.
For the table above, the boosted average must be 283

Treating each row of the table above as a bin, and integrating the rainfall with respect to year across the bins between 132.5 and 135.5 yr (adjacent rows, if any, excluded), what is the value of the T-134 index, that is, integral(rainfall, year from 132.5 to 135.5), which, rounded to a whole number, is 419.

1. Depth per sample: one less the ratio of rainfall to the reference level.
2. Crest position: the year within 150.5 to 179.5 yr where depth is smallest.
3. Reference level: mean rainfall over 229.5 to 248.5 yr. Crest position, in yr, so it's 153.0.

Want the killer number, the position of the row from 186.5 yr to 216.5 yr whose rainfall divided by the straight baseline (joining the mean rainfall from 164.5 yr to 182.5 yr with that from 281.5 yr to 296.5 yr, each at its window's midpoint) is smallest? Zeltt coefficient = 192.0 yr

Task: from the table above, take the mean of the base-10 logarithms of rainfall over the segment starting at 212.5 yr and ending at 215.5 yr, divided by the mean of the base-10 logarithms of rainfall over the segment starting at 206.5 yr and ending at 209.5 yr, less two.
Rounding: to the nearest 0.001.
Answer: -1.006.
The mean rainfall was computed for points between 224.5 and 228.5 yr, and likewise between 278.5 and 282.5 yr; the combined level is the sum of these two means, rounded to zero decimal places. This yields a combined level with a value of 281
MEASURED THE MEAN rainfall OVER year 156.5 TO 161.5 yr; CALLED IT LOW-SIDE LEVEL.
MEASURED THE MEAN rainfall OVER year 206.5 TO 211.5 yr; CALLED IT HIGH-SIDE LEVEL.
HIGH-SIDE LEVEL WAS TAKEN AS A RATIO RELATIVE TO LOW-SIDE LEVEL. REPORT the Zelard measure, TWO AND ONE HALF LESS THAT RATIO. 1.47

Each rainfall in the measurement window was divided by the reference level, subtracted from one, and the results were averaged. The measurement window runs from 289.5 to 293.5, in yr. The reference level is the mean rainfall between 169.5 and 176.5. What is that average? -0.10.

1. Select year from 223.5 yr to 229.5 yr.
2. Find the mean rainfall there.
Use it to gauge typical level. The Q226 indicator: 145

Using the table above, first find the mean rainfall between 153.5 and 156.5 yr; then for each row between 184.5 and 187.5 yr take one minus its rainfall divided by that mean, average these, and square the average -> 0.044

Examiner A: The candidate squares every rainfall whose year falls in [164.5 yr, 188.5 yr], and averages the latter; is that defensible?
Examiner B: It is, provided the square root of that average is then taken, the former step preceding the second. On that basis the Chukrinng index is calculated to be 123.7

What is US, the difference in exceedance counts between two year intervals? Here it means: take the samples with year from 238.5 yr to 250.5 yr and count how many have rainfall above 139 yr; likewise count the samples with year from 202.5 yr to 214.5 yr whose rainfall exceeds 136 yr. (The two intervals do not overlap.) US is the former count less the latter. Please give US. -7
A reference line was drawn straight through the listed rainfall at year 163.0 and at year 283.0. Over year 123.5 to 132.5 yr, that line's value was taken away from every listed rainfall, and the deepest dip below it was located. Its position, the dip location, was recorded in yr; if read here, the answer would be 132.0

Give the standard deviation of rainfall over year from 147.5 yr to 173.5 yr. 12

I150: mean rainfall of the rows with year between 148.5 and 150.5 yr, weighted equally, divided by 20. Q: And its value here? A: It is 7.94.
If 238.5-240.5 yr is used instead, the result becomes 7.14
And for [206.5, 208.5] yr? 7.40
